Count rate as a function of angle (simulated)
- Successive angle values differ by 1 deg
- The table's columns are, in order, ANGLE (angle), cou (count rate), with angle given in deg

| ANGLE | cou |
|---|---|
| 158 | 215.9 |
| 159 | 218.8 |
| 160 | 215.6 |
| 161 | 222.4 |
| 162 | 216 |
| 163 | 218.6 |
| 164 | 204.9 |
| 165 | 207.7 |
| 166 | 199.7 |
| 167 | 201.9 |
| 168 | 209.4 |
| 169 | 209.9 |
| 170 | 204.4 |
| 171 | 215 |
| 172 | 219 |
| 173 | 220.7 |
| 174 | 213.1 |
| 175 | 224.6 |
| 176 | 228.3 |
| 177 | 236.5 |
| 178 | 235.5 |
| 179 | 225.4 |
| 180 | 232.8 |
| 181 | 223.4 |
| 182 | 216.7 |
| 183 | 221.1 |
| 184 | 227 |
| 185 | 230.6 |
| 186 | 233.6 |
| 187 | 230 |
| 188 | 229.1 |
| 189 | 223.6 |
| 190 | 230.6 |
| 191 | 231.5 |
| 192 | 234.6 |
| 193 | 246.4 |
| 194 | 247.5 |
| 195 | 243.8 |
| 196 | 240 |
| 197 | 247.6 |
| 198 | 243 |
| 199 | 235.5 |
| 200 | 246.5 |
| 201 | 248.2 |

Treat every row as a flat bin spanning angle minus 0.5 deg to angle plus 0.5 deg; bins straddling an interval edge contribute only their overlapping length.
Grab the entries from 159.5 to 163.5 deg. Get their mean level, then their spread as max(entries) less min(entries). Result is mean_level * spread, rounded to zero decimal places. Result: 1483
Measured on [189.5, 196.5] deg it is 4042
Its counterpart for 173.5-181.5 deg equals 5322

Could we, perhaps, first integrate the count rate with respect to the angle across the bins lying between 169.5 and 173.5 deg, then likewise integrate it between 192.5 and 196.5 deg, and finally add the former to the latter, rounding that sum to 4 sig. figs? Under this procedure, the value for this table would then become 1837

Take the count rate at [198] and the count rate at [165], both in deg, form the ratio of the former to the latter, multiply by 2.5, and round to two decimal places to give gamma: 2.92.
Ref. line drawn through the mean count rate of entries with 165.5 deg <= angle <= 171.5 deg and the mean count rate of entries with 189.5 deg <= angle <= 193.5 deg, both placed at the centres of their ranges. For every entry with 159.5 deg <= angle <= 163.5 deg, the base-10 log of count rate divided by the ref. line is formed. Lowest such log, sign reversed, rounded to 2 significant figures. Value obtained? -0.037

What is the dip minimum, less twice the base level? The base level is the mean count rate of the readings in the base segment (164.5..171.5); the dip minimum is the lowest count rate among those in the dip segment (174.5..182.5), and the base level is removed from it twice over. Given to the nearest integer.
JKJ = -197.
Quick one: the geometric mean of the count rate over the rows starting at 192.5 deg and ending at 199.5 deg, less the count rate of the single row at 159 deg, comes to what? 25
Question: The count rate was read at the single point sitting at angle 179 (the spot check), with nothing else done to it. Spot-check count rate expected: 225.4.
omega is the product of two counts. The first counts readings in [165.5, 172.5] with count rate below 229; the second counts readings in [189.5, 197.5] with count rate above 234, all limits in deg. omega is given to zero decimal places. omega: 42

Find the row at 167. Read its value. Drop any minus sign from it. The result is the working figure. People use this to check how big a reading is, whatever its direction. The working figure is 202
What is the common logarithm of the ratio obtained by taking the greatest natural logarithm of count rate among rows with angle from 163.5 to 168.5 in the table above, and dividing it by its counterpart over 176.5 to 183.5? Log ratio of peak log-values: -0.010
